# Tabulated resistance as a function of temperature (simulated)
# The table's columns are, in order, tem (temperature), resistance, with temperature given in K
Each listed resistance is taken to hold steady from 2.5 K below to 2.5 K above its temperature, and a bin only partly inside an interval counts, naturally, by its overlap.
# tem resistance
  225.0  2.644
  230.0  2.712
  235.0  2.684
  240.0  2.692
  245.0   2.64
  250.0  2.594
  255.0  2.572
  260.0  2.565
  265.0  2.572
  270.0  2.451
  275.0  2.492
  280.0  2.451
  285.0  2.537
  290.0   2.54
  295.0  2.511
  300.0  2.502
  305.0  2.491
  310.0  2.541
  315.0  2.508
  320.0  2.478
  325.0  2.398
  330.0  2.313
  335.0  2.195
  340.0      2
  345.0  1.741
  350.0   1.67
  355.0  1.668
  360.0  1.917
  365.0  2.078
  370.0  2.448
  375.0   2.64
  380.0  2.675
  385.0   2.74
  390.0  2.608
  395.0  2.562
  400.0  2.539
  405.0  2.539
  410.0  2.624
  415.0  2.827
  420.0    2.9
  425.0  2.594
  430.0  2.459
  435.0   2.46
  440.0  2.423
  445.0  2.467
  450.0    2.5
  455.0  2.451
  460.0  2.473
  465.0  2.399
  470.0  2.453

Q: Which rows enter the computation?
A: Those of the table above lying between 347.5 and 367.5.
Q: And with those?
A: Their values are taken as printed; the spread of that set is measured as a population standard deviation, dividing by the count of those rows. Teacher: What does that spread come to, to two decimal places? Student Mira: 0.17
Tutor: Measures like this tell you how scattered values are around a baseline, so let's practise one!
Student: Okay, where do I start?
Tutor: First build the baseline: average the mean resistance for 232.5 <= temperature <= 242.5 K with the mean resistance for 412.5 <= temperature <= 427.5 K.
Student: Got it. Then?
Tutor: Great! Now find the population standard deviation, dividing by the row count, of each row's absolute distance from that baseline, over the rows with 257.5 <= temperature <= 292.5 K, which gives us 0.047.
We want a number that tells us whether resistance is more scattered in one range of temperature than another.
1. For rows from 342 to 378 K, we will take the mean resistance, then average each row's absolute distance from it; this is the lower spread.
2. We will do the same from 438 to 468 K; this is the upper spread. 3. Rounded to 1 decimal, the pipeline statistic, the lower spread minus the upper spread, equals 0.3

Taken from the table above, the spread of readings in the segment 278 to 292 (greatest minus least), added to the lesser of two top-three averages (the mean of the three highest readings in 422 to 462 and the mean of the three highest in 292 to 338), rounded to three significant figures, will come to 2.61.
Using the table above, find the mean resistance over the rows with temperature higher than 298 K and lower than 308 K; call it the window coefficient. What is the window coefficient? 2.50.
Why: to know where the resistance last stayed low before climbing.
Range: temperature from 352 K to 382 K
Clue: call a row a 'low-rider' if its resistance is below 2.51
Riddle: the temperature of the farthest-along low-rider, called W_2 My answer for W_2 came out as 370.0 K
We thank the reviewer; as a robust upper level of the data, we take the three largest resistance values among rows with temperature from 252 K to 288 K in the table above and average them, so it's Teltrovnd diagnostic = 2.57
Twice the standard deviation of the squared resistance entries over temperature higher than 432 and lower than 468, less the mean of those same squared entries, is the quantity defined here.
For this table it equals -5.7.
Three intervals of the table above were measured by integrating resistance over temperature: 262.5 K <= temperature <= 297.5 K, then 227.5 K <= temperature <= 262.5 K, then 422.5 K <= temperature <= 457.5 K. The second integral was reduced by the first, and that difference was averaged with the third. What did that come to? 46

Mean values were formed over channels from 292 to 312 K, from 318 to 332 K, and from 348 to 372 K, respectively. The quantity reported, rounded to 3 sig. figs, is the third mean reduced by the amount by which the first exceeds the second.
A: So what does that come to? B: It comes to 1.84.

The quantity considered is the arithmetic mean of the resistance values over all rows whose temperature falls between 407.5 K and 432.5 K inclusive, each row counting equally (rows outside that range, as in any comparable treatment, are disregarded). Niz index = 2.68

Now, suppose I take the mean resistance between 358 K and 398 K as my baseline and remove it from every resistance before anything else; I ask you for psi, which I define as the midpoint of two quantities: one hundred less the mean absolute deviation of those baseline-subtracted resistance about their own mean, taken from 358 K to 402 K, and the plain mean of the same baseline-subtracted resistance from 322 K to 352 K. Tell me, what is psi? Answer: 49.7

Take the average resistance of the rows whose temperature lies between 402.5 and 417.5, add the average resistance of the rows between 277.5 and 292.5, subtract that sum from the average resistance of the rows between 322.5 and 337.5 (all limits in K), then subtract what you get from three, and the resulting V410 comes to 5.9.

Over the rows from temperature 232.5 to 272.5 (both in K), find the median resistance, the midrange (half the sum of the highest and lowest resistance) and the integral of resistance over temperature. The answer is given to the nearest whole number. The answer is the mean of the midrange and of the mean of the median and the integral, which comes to 28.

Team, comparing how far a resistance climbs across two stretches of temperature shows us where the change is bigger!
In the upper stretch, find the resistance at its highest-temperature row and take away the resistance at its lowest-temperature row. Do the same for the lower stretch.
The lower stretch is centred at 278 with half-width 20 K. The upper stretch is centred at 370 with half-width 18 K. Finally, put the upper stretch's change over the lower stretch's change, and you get -19.9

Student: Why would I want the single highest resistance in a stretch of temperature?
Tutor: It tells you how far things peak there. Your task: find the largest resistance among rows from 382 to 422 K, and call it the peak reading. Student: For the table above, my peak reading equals 2.9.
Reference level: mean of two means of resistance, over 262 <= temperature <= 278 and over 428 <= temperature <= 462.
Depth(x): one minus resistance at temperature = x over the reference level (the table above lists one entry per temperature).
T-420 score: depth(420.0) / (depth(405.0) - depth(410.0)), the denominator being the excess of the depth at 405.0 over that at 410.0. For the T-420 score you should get -4.9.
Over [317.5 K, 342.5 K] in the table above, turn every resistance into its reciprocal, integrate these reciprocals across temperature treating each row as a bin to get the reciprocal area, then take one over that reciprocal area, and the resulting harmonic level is 0.091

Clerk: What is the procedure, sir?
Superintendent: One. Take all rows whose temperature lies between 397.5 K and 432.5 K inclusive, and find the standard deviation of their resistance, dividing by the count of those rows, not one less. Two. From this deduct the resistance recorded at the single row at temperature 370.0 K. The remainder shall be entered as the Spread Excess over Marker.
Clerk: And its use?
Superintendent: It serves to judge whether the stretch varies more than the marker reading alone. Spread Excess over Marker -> -2.30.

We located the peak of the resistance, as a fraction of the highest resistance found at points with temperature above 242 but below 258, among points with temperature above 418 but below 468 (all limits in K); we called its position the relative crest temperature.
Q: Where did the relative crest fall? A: 420.0 K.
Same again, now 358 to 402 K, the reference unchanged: 385.0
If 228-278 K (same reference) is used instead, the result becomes 230.0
